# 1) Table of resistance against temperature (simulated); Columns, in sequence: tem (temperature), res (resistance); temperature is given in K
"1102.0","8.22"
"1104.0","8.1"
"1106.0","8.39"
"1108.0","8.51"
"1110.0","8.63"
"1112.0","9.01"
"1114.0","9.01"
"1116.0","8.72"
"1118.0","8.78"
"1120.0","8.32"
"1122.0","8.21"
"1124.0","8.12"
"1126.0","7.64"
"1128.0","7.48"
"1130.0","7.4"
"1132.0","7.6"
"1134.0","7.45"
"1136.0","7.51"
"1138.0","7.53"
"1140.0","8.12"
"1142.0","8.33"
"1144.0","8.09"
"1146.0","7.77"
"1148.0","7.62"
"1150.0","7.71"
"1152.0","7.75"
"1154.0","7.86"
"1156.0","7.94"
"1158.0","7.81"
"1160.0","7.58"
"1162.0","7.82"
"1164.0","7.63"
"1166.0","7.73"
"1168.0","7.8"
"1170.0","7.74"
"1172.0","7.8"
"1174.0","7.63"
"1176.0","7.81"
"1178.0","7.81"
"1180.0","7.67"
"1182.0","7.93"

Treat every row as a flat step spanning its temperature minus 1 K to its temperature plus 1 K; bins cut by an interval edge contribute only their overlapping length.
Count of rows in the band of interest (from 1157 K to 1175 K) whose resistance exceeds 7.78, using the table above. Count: 4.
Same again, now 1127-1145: 3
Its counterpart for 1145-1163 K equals 4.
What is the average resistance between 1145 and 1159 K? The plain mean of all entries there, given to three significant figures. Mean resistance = 7.78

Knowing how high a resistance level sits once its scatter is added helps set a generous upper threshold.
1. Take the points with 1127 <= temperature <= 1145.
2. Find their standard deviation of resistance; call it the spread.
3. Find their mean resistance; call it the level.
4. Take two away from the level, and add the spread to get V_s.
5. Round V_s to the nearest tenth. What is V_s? 6.1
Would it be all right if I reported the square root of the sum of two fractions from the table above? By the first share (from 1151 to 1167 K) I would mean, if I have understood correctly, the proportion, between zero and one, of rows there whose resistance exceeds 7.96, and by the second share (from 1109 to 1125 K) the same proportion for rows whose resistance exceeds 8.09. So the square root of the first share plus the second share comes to 1.0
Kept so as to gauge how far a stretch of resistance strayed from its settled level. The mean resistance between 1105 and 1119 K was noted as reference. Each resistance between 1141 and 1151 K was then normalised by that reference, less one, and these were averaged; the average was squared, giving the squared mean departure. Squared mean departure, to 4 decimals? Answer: 0.0088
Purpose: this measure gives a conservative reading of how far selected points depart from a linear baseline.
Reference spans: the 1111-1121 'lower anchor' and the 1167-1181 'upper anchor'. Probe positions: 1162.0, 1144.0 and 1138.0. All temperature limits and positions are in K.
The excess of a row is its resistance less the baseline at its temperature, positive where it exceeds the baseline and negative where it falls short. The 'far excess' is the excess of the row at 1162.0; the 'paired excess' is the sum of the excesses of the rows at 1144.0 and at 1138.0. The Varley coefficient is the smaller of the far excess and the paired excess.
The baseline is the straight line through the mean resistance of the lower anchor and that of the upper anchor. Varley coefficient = -1.04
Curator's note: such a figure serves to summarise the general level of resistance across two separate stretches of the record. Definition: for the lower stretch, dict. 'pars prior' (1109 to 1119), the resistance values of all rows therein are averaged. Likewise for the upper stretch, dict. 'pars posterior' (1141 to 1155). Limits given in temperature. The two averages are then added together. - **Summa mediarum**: 16.7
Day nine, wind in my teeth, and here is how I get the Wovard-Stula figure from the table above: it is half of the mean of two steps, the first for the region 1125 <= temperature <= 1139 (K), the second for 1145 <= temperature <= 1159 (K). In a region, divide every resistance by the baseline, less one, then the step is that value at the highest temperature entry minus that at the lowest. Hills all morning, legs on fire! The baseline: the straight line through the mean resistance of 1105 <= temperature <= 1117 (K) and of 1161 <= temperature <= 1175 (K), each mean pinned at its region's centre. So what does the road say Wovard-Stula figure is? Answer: 0.010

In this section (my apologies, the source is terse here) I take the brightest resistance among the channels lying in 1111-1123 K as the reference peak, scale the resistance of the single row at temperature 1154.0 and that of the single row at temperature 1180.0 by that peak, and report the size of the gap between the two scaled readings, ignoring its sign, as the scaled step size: 0.021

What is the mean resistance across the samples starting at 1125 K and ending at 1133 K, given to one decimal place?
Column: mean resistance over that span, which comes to 7.5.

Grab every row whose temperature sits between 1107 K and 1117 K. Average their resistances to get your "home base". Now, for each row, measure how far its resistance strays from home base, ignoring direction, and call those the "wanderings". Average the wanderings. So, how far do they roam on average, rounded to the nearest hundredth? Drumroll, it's 0.19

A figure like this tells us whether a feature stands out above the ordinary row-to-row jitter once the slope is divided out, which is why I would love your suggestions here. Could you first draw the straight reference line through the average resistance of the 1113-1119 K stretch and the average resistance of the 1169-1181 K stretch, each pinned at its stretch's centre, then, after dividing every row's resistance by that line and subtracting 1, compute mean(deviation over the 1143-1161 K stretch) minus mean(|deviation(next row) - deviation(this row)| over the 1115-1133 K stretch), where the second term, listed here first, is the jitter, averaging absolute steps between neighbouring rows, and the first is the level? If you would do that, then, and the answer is -0.068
